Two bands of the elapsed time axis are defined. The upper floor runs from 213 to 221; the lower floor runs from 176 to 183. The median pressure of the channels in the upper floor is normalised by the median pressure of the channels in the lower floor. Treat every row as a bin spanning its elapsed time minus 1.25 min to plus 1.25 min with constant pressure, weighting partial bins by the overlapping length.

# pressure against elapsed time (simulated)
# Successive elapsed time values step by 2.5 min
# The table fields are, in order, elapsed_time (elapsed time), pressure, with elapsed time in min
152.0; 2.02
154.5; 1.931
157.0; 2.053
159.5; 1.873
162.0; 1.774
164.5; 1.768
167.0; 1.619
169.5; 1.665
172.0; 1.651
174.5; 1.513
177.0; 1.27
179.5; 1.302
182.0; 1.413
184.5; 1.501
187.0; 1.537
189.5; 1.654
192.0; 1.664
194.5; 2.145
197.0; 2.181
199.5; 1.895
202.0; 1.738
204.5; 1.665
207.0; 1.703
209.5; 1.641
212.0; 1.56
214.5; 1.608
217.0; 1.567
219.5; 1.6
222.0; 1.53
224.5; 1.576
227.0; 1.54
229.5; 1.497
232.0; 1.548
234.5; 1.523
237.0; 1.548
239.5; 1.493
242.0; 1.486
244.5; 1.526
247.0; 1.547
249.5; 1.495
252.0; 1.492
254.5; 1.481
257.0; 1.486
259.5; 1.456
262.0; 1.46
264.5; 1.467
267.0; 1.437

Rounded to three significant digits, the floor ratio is 1.23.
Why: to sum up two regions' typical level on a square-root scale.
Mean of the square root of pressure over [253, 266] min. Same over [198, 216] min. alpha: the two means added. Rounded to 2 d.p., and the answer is 2.51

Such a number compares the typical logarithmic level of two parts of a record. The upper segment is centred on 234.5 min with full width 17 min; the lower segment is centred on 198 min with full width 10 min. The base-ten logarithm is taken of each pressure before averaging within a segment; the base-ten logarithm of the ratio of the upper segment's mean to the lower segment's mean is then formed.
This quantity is -0.21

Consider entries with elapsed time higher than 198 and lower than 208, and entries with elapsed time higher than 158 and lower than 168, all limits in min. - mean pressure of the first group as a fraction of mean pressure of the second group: 1.00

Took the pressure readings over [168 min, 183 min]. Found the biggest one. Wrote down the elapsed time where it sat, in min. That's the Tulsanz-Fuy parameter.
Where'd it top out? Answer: 169.5 min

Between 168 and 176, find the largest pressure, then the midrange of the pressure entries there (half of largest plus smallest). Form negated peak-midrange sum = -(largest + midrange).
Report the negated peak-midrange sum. -3.25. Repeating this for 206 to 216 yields -3.33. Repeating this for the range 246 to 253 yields -3.07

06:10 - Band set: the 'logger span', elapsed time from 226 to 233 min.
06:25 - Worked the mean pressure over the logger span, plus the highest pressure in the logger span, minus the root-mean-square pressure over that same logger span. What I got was 1.55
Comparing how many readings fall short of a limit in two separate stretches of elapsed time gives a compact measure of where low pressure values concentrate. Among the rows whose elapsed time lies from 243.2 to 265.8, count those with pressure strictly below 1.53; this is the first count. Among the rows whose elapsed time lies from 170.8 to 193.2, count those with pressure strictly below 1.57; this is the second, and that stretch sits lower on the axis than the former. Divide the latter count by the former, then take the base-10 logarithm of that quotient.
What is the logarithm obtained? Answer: -0.12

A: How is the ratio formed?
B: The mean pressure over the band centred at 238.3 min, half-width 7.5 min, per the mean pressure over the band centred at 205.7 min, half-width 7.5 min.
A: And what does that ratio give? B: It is 0.89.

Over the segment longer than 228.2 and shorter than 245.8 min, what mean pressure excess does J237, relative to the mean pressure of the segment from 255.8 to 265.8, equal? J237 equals 0.050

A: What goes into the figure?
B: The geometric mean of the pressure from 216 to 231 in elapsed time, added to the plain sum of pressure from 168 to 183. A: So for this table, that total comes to 10.4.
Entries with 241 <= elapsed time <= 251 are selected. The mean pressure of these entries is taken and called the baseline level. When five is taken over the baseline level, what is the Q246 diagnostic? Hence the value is 3.30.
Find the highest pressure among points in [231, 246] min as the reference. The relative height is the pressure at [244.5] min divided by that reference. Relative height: 0.99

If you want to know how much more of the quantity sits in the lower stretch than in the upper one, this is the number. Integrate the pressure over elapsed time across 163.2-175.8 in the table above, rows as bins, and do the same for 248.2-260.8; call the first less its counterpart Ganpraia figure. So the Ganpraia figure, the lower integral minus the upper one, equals 2.0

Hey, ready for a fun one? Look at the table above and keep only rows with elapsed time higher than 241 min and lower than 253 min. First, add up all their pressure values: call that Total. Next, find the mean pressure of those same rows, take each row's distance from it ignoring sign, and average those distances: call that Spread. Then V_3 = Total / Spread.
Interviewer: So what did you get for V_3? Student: 346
